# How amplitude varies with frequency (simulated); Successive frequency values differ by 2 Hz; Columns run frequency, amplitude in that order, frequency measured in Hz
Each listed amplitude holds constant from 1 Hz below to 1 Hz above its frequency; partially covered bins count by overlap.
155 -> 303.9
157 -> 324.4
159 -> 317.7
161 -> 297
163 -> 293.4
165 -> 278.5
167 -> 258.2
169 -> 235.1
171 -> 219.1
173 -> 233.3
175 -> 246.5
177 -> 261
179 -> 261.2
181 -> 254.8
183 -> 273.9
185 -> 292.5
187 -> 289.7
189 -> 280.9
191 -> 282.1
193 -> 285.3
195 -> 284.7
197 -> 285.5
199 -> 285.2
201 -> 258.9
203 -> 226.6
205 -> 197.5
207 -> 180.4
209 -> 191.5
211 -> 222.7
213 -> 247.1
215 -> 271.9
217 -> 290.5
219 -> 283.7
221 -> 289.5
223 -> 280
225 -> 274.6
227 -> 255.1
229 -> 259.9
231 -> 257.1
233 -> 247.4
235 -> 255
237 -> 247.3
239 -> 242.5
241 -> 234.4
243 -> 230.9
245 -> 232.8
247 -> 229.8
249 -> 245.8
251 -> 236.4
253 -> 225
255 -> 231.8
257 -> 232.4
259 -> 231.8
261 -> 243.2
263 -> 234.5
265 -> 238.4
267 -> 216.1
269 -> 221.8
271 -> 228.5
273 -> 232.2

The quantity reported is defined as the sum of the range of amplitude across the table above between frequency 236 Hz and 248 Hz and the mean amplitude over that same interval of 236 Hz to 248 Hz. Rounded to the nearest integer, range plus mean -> 254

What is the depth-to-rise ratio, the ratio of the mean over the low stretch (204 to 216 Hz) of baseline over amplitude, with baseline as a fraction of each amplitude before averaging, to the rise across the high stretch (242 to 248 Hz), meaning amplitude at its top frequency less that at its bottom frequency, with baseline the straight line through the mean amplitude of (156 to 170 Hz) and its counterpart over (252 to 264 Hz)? -1.1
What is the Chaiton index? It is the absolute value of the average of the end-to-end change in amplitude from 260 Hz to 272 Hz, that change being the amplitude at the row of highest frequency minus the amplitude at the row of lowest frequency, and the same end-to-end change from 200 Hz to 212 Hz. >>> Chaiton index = 25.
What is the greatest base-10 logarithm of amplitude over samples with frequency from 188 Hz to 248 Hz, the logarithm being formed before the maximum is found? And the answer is 2.463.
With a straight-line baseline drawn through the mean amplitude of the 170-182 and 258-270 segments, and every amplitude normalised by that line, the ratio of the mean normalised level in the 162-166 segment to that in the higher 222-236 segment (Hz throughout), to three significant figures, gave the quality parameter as 1.05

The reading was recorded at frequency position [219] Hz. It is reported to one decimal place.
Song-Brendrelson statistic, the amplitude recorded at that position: 283.7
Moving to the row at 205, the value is 197.5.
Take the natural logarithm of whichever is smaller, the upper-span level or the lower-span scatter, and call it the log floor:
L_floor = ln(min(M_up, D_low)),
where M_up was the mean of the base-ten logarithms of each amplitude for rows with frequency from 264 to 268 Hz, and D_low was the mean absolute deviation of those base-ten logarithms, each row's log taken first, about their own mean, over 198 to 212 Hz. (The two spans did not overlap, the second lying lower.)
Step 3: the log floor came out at -2.9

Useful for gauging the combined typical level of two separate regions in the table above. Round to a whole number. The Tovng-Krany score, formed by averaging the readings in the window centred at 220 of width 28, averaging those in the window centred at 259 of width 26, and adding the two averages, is 486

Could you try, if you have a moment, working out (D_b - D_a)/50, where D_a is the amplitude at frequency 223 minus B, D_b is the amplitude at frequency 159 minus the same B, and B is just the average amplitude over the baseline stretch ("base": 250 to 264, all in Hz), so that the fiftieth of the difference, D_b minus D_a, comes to 0.75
